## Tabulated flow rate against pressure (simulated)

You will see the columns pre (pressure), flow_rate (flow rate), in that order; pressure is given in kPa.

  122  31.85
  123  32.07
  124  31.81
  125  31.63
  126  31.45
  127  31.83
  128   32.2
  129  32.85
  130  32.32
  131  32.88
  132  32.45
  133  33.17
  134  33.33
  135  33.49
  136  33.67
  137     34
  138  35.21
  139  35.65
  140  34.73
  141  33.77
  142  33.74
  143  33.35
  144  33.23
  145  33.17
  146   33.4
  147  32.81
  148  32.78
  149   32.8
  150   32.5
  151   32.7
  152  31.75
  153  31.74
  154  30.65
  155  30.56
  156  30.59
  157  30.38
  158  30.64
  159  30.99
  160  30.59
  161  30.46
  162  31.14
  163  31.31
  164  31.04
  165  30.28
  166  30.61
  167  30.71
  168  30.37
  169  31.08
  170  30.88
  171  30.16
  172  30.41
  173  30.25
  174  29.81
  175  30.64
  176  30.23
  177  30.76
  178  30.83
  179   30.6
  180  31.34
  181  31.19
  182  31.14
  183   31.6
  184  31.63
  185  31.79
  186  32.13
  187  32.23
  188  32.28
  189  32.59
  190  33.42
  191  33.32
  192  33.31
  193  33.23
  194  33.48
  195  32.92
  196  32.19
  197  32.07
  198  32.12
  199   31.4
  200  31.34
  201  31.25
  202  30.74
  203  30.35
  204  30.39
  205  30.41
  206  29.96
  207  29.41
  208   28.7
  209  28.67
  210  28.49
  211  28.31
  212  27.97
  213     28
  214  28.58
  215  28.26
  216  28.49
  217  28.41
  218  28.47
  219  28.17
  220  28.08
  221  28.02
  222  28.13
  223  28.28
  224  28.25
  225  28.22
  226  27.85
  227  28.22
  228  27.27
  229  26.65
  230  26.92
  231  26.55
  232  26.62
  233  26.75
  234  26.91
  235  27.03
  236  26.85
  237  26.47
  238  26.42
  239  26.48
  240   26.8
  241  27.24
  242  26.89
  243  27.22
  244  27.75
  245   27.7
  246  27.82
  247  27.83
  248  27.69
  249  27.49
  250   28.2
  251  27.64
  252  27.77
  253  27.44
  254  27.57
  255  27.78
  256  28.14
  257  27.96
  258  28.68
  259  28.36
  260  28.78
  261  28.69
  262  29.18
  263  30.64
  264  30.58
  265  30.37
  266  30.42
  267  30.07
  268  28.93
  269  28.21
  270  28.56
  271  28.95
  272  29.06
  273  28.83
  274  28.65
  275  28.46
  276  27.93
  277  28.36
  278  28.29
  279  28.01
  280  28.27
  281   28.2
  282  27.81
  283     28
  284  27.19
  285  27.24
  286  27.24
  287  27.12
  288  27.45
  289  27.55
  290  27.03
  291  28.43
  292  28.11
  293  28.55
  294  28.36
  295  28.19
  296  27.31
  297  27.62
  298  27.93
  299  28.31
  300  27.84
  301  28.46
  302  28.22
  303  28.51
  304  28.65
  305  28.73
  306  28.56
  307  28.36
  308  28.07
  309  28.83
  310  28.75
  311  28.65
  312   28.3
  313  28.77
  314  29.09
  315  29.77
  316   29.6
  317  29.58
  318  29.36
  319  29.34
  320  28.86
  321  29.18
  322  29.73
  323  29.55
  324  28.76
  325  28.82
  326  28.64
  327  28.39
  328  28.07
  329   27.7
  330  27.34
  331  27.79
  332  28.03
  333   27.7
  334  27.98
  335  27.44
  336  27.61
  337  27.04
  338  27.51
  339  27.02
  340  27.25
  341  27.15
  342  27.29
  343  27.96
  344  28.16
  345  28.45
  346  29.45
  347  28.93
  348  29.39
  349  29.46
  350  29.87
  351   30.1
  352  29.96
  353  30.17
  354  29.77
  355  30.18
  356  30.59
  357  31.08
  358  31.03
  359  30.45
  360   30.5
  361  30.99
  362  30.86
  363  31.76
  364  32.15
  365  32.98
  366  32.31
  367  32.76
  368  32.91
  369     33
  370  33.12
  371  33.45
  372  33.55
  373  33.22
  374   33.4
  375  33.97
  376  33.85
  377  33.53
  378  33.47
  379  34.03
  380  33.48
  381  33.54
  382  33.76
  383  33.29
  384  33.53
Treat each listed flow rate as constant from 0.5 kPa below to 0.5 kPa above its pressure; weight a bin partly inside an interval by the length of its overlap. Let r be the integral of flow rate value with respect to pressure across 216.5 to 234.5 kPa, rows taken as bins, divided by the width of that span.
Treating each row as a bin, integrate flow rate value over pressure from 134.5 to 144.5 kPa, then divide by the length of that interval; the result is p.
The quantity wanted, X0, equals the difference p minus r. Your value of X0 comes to 6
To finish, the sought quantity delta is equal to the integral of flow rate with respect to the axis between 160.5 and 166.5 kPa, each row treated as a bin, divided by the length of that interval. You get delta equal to 30.8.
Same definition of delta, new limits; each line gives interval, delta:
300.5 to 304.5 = 28.5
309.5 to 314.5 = 28.7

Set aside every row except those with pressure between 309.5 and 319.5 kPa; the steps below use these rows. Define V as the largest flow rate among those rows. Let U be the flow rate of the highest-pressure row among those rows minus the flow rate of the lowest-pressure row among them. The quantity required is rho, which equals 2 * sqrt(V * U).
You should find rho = 8.4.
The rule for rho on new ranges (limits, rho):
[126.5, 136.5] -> 15.7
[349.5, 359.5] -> 8.5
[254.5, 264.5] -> 18.5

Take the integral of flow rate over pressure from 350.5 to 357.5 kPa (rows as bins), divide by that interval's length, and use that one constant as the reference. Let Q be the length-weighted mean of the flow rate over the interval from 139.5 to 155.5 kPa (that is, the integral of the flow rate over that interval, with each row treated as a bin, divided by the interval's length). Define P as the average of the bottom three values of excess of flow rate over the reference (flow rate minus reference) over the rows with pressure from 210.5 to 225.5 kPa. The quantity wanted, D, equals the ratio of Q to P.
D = -14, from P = -2.3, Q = 32.7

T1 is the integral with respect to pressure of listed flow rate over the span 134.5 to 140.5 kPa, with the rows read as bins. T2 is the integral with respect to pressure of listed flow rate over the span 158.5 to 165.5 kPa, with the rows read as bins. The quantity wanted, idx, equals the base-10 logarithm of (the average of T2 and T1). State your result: 2.32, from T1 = 207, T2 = 216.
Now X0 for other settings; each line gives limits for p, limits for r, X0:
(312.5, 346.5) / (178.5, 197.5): -4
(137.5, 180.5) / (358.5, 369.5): 0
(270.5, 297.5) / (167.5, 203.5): -4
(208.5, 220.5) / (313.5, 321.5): -1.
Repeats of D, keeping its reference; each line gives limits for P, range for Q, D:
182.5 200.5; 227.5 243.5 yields 23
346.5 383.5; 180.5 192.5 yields -32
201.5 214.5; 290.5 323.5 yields -13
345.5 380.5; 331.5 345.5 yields -27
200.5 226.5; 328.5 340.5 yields -12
